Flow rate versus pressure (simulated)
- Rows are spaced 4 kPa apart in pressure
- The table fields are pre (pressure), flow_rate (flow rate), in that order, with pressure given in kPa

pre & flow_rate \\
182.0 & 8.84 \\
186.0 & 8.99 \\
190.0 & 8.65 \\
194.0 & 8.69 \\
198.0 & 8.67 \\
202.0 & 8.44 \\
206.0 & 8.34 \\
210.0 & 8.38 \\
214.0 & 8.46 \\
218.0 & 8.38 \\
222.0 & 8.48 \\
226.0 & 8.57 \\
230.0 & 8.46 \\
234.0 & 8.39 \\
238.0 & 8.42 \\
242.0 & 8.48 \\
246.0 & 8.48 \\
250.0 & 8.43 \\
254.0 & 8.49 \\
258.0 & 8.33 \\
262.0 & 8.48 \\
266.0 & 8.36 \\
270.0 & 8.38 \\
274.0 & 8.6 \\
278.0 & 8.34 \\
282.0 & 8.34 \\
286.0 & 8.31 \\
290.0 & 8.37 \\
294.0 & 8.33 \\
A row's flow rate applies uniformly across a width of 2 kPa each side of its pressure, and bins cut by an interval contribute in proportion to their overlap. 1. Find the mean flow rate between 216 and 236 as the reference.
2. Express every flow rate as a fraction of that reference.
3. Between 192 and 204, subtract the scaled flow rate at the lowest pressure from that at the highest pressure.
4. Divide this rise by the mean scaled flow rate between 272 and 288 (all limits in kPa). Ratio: -0.03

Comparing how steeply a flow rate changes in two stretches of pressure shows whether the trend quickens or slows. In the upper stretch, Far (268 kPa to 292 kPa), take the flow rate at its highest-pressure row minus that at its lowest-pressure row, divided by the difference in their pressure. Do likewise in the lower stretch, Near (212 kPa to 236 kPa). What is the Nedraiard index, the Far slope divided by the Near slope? 0.14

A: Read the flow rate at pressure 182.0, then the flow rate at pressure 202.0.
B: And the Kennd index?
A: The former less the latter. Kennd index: 0.400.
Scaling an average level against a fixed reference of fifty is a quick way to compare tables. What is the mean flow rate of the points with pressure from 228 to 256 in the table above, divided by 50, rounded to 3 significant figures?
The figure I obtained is 0.169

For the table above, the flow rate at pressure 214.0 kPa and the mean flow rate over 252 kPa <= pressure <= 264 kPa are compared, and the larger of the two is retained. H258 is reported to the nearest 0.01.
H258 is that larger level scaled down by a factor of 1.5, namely 5.64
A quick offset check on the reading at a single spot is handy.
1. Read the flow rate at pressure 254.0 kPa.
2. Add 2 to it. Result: 10.5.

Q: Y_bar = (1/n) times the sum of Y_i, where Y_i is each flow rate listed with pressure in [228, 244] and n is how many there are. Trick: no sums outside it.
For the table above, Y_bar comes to 8.44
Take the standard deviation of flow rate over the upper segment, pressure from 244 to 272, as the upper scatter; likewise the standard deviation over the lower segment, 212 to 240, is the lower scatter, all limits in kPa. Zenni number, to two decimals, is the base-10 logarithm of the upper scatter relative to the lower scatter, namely 0.01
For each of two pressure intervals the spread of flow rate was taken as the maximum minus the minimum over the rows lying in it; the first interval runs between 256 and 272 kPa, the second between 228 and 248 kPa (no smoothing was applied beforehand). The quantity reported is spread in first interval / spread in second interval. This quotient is 1.7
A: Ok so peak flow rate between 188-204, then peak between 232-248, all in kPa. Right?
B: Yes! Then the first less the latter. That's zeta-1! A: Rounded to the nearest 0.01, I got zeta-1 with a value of 0.21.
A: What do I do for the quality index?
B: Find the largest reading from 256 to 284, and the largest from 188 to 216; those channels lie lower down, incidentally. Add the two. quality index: 17.3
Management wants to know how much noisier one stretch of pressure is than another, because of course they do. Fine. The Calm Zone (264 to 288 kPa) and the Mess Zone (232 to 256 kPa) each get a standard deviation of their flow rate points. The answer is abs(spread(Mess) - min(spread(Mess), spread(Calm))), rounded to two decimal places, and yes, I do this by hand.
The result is 0.00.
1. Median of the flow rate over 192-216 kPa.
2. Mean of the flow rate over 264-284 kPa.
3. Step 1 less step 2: 0.046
